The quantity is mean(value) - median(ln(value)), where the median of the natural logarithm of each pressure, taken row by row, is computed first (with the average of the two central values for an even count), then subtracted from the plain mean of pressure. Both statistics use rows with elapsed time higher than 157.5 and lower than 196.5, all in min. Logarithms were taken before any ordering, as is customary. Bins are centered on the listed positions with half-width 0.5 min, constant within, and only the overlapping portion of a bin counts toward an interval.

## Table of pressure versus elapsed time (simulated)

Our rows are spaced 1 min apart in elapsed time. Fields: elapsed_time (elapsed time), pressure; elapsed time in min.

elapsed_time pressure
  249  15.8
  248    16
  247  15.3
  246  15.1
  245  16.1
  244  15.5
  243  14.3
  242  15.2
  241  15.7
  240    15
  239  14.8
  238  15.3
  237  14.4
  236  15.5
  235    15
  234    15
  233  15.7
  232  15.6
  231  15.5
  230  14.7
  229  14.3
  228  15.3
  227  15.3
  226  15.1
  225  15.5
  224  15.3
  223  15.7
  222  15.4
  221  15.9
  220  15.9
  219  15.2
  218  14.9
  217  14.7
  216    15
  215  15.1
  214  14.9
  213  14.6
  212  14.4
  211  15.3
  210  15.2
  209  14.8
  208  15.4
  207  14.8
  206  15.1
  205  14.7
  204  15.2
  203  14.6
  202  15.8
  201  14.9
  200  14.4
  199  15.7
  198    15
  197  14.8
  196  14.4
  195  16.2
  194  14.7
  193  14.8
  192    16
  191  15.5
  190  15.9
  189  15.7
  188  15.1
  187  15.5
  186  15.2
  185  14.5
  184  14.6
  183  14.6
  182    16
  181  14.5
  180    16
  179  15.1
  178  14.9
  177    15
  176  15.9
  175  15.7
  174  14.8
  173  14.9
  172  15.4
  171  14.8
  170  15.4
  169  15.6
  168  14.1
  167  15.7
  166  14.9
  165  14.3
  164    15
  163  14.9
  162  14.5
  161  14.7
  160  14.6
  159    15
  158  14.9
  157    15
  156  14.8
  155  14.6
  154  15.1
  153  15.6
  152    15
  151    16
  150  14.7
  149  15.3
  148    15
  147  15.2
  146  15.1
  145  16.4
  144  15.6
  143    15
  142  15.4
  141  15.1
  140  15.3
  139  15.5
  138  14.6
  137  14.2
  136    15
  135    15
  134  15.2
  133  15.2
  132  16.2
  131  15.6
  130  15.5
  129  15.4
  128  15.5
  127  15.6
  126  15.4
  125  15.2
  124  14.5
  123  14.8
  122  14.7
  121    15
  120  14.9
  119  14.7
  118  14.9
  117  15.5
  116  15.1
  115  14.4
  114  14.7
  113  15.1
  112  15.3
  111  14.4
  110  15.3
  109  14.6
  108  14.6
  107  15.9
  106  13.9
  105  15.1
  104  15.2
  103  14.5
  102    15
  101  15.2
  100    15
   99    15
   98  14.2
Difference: 12.4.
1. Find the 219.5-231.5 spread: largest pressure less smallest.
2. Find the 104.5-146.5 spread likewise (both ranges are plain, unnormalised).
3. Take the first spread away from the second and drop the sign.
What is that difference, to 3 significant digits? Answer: 0.900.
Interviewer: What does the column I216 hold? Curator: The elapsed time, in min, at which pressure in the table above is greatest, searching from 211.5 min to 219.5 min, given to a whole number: 219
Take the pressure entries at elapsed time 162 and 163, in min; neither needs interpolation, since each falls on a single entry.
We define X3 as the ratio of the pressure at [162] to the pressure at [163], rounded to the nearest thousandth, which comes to 0.973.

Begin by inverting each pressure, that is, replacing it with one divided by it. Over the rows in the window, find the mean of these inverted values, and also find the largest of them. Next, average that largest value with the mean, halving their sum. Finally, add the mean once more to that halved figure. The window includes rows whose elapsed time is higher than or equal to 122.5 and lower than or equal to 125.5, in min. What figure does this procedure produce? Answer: 0.136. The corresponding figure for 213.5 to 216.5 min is 0.134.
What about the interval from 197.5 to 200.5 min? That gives 0.135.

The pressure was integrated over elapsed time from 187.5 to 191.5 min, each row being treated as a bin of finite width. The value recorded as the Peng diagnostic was 62.2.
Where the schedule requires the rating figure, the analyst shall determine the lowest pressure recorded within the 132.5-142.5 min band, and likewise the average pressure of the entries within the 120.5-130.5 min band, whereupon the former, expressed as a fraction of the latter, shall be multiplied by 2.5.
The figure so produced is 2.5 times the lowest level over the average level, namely 2.342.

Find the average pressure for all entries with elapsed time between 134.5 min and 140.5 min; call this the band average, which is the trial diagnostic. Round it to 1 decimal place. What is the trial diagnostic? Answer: 14.9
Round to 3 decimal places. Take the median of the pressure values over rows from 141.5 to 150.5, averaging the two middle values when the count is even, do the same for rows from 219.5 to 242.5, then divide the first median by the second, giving 0.993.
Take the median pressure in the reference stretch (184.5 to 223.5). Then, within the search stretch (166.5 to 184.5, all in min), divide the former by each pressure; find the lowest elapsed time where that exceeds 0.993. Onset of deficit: 168 min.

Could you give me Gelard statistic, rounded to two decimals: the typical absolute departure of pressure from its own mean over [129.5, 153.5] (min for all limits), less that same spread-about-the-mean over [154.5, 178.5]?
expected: 0.03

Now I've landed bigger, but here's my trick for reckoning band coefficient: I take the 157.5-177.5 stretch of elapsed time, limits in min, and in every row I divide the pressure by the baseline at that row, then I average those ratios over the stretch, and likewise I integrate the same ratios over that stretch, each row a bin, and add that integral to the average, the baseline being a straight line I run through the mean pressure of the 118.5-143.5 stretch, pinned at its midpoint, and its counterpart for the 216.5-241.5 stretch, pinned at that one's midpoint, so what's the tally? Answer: 20.8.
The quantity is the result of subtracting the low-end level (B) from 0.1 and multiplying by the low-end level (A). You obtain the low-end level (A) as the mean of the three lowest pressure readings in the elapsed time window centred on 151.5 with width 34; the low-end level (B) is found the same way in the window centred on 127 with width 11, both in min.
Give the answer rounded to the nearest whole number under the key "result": -207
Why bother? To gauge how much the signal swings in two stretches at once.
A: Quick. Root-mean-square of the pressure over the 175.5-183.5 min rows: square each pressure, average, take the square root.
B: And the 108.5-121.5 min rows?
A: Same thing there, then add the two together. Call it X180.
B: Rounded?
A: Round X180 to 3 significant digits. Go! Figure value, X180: 30.2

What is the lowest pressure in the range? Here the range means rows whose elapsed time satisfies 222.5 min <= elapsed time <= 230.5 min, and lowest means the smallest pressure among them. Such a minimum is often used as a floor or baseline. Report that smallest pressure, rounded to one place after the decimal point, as 14.3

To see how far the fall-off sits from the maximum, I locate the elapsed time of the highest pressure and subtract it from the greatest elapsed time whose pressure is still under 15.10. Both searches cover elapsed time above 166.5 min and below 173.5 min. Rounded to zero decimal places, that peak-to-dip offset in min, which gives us 6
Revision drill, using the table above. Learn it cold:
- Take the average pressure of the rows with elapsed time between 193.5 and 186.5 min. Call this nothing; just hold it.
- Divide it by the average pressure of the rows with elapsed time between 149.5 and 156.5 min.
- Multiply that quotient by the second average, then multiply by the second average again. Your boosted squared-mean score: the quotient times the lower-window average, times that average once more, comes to 234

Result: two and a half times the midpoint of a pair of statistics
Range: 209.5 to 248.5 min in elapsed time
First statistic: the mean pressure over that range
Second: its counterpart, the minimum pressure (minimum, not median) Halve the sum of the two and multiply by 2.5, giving 36.9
